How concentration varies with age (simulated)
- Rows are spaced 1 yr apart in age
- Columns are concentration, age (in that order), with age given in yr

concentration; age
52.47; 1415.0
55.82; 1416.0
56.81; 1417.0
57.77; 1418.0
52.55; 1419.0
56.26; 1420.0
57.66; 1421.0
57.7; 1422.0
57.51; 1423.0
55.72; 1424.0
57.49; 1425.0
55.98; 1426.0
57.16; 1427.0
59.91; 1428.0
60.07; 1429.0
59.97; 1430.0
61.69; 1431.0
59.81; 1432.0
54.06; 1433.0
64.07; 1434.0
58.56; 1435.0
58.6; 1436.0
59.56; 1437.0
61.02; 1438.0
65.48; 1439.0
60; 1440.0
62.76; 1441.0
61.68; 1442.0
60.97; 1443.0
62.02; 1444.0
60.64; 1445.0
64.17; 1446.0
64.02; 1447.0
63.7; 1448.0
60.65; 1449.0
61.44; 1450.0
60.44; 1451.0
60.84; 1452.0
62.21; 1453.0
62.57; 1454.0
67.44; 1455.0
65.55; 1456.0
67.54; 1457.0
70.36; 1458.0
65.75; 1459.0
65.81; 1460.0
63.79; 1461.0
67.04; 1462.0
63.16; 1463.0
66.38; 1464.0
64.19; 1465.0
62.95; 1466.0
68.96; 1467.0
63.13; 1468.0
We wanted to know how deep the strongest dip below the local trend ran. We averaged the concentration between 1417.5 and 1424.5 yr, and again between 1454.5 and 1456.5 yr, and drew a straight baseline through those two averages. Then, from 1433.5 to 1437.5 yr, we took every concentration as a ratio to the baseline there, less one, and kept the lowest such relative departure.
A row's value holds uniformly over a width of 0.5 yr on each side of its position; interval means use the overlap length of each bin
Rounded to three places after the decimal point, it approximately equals -0.036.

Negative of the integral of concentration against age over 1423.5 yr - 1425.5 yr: -113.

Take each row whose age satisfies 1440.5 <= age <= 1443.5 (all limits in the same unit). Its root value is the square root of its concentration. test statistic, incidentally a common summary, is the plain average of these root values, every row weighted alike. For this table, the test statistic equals 7.9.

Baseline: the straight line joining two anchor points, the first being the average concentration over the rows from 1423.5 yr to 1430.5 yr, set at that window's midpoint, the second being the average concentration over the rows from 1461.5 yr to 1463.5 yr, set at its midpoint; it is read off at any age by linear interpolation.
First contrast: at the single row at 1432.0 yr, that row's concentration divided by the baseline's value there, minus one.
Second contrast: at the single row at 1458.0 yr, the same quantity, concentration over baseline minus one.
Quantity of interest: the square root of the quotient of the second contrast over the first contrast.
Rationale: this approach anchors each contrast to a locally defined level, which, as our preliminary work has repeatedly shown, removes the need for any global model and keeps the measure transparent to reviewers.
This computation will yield 2.7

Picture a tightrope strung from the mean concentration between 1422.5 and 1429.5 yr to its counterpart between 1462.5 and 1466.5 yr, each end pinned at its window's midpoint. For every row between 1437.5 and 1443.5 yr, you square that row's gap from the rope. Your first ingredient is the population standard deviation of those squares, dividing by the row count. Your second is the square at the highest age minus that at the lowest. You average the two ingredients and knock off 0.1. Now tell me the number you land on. 4.7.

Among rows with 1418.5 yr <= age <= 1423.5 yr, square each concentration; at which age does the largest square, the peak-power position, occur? 1422.0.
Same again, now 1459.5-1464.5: 1462.0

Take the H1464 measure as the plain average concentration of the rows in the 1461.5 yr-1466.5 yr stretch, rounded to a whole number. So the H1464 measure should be 65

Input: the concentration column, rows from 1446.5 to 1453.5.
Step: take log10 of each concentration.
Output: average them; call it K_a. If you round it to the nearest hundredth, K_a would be 1.79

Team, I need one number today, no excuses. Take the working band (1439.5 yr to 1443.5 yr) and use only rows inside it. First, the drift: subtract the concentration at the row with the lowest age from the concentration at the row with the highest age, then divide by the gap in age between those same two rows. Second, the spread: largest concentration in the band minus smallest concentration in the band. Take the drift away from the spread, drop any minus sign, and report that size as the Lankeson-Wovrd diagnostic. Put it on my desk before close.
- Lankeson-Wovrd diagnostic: 2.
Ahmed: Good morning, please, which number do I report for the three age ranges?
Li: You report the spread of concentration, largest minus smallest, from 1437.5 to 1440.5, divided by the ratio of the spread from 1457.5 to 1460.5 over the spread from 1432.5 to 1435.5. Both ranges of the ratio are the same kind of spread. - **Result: 11.9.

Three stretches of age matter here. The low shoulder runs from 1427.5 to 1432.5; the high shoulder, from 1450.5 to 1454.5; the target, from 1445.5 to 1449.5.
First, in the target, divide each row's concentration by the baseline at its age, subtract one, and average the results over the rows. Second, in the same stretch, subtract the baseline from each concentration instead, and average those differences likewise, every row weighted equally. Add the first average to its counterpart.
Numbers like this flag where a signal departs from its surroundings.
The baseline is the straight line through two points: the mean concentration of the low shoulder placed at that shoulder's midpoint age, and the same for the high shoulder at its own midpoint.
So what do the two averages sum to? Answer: 1.9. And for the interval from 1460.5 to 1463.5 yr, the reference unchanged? 2.7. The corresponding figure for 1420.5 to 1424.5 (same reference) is -2.8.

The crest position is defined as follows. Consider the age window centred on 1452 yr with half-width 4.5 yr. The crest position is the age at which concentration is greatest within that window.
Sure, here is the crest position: 1455.0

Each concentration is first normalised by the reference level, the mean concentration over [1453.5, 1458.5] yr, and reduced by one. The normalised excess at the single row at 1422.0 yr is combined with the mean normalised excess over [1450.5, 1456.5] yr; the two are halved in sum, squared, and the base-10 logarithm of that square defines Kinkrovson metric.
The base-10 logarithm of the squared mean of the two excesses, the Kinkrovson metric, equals -2.1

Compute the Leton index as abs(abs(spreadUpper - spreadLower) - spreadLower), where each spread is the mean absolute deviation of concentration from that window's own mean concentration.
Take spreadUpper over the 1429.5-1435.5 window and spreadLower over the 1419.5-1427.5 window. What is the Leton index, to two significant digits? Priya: 0.83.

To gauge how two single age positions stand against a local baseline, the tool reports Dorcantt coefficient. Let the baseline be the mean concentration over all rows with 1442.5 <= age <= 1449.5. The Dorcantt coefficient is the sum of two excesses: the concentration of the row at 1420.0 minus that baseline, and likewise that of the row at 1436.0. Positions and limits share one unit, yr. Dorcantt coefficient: -10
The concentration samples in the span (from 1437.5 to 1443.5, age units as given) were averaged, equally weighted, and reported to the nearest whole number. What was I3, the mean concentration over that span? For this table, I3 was 62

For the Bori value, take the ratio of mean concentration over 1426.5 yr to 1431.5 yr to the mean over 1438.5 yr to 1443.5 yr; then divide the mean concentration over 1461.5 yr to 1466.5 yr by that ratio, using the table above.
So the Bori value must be 67.4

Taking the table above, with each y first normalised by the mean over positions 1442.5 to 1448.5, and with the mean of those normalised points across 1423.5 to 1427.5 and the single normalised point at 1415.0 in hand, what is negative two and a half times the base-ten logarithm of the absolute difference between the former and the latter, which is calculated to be 3.0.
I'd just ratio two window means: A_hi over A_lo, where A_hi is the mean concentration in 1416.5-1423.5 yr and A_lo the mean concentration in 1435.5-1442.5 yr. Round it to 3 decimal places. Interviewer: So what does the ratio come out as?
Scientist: 0.923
